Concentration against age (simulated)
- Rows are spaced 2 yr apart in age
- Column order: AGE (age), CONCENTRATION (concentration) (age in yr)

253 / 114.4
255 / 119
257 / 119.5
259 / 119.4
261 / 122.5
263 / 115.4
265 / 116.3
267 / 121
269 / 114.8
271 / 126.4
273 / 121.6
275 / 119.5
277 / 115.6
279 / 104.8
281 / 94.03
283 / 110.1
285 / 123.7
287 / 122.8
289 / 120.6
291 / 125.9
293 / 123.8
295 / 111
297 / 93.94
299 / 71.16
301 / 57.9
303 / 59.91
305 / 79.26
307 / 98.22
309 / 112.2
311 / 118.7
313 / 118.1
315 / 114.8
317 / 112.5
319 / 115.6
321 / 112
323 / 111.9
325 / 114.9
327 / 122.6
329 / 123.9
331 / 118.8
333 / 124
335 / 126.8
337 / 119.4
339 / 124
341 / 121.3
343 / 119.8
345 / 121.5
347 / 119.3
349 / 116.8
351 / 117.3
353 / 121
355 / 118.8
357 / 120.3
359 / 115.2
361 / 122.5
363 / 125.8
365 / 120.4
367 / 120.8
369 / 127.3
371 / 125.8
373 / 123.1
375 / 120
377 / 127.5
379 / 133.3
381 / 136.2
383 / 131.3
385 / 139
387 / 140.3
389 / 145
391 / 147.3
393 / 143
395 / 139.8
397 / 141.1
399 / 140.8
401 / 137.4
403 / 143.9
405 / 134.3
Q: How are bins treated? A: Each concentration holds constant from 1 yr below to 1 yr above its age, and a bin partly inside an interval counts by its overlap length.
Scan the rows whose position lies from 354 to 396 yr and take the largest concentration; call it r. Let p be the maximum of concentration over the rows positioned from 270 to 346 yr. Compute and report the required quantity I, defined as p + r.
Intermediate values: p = 126.8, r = 147.3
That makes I 274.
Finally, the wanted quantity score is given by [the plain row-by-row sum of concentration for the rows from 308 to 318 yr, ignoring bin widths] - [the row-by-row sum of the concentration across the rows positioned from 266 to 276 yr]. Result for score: -27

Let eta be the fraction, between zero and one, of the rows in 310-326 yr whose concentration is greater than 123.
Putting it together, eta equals 0.0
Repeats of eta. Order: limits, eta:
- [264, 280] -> 0.1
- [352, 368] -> 0.1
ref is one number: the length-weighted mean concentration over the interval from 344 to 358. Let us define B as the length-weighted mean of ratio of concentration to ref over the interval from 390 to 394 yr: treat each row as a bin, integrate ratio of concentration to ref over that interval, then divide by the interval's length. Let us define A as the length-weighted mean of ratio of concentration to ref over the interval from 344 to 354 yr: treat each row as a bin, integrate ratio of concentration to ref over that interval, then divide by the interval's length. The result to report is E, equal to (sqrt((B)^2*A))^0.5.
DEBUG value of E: 1.10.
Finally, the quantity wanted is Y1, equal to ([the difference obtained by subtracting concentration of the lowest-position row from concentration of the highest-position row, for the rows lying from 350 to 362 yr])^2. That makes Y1 27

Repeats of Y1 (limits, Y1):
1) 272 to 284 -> 132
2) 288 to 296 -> 92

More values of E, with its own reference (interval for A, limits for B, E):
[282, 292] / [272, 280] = 0.99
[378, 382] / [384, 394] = 1.13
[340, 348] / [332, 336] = 1.03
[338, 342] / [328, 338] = 1.02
